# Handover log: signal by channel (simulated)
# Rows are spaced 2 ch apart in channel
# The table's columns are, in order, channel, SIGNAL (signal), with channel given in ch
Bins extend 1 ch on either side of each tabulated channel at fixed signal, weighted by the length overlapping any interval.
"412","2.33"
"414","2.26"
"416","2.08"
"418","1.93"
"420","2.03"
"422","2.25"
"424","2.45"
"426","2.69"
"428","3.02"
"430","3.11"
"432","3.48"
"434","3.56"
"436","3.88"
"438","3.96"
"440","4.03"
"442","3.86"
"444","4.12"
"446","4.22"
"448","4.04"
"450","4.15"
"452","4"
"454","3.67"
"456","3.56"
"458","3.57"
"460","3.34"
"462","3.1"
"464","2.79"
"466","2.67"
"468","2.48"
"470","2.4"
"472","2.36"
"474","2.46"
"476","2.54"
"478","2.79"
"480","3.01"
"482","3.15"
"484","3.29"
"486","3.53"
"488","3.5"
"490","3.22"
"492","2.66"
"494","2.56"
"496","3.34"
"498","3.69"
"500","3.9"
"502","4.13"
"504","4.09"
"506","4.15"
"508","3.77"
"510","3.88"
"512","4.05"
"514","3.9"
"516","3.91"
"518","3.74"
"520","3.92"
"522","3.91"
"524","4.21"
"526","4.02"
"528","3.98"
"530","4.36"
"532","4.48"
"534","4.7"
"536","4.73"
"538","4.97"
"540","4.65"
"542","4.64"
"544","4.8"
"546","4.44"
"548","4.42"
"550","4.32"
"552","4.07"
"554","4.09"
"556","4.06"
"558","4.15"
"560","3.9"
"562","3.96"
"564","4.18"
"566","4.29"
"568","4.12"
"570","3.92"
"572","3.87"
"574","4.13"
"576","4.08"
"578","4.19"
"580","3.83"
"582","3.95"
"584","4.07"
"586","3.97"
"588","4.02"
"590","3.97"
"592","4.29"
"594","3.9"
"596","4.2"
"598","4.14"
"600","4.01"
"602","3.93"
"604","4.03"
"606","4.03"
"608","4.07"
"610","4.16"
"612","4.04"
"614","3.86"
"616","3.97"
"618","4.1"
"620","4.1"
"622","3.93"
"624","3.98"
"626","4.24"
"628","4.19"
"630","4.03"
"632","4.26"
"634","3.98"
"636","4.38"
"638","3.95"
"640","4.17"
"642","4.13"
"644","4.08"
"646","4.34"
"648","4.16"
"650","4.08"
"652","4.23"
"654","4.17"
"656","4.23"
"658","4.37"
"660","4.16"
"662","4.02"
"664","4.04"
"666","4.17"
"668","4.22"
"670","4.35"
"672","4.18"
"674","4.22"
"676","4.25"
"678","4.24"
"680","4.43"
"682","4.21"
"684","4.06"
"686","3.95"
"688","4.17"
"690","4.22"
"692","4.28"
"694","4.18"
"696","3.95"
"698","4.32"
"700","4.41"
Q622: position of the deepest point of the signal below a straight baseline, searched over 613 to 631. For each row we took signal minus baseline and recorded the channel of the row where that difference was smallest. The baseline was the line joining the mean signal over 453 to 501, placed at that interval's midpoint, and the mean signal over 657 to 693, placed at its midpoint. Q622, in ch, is 614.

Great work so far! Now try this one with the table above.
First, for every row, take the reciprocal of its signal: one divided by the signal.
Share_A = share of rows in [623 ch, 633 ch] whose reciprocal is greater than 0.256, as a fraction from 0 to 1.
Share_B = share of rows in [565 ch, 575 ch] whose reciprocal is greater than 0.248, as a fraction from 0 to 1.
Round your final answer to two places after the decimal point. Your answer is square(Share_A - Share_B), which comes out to 0.16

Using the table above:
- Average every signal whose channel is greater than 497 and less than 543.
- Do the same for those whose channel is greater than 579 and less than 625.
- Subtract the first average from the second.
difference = -0.14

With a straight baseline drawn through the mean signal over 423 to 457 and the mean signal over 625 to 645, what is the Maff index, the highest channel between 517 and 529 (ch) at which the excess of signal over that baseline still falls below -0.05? 518 ch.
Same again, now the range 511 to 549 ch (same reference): 518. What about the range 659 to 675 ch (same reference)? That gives 672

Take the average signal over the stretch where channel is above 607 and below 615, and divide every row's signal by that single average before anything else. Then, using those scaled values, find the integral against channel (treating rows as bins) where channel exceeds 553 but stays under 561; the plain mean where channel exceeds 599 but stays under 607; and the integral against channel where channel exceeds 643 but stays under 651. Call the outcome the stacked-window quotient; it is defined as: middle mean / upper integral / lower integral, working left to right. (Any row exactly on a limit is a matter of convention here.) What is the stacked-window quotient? 0.0149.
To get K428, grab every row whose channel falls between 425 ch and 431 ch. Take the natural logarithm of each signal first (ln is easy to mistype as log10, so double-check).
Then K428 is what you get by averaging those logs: 1.08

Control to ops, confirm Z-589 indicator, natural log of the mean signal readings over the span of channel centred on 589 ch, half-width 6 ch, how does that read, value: 1.40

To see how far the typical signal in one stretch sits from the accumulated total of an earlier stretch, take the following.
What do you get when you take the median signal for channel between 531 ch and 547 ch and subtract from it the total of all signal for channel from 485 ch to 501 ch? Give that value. -21.7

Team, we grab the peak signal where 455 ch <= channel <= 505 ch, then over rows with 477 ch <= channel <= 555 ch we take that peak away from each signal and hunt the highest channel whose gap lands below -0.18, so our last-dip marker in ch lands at 522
